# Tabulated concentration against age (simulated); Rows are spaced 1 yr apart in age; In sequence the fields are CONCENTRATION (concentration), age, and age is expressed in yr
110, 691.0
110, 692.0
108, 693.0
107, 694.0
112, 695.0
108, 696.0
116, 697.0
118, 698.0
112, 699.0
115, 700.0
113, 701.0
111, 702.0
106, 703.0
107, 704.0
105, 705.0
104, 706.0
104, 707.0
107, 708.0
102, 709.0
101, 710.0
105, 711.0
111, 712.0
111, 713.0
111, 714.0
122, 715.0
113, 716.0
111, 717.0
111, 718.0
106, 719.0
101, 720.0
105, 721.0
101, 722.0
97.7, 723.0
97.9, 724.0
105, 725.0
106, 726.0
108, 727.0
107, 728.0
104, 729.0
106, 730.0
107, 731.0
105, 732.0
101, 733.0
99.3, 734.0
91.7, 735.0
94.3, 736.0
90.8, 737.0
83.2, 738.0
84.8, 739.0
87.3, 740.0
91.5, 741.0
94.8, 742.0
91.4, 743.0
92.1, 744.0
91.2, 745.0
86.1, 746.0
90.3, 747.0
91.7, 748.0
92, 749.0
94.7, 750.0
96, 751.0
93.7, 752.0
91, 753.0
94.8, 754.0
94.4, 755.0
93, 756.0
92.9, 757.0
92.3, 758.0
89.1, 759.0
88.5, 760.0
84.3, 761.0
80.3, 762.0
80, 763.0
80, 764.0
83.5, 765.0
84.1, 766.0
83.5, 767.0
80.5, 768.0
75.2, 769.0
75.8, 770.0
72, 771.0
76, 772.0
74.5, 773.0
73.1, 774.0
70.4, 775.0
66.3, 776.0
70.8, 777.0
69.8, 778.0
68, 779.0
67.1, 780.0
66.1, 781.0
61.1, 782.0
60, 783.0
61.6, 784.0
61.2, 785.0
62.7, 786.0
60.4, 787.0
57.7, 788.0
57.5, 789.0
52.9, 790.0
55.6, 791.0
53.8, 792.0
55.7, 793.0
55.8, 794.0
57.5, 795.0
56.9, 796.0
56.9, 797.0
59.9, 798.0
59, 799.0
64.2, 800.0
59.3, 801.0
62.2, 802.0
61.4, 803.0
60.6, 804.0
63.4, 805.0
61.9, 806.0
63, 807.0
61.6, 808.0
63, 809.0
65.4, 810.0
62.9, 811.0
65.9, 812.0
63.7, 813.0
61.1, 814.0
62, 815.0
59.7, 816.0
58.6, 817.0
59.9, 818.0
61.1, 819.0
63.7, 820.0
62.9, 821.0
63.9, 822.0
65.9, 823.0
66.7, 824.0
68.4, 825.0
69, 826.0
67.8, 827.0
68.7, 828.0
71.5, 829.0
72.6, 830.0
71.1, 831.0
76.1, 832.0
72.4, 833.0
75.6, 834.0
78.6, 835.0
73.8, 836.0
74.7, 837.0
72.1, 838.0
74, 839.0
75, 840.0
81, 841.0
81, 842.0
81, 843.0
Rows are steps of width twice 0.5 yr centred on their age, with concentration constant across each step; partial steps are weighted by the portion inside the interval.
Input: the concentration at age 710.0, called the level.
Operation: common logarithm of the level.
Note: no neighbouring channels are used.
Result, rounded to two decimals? 2.00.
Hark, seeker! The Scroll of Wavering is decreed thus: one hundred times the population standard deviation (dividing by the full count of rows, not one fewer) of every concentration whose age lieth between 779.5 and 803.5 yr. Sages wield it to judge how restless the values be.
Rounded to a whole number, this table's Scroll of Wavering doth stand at 354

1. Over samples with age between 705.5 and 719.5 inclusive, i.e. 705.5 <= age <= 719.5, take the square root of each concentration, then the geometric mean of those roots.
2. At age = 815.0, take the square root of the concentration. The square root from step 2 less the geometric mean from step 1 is -2.5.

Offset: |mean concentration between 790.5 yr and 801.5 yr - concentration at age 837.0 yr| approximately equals 17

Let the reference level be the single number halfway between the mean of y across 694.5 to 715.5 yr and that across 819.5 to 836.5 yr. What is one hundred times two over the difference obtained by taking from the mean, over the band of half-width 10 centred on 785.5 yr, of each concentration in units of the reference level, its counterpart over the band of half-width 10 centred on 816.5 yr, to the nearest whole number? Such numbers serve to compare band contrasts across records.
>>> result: -7671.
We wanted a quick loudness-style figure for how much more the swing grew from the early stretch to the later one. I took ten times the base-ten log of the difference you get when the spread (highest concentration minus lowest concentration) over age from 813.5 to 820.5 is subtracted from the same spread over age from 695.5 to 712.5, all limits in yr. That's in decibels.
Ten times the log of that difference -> 10.8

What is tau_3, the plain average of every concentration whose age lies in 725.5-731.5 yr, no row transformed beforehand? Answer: 106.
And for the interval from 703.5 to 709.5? 105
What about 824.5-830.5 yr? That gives 70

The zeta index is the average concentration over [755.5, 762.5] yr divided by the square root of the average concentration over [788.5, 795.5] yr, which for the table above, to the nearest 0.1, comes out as 11.9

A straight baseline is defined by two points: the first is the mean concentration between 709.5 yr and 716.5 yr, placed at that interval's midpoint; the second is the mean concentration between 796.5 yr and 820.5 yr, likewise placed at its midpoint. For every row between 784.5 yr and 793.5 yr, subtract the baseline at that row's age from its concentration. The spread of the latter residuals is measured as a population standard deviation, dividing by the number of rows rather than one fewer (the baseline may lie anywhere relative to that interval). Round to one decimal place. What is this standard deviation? 2.2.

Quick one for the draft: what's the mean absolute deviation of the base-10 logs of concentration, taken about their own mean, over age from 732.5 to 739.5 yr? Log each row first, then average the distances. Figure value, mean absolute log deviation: 0.024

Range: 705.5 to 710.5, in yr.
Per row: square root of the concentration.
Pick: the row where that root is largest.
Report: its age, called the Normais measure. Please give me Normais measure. 708.0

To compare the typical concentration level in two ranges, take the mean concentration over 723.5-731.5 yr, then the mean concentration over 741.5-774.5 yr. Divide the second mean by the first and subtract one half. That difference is 0.32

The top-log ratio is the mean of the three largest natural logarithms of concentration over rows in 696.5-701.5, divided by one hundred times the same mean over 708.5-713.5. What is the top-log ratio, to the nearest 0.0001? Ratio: 0.0101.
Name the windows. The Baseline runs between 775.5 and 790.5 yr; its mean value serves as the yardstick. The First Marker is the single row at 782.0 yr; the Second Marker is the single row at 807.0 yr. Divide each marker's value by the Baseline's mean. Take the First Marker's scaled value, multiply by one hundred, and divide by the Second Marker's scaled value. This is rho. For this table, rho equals 97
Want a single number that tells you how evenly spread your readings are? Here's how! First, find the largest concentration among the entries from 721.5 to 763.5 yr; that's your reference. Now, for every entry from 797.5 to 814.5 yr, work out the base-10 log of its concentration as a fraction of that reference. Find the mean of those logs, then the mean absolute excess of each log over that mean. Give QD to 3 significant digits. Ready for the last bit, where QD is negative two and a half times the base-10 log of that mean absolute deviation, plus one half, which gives 5.40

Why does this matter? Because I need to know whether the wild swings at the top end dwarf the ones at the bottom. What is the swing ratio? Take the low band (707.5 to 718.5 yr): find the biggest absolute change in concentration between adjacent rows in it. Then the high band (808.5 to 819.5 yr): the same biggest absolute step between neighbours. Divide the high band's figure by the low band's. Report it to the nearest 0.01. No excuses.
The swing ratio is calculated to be 0.27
